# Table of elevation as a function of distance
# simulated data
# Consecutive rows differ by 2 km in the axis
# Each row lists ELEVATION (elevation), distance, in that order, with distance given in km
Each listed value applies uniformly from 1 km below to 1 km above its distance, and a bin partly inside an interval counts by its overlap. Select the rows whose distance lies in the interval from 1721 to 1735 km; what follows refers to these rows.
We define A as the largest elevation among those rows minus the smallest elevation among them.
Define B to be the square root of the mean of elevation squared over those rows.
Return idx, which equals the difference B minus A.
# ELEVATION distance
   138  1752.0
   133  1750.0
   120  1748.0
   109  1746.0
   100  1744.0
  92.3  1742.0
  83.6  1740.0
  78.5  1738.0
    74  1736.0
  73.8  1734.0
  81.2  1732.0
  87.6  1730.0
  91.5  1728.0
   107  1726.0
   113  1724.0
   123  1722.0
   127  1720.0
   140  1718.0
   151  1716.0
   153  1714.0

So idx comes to 49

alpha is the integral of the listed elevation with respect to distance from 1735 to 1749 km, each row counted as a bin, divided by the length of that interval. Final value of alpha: 94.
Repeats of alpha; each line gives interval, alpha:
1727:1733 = 87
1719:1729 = 112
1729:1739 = 79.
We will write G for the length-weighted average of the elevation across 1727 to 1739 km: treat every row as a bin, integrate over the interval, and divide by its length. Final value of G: 81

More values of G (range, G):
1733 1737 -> 74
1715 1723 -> 135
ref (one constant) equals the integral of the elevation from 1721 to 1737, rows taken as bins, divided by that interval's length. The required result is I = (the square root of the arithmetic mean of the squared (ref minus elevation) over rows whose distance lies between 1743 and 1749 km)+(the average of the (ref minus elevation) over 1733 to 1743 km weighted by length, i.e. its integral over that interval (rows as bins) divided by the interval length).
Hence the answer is 31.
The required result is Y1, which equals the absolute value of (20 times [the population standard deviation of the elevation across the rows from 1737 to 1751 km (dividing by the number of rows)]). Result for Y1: 364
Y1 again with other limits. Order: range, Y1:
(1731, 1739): 63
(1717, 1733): 390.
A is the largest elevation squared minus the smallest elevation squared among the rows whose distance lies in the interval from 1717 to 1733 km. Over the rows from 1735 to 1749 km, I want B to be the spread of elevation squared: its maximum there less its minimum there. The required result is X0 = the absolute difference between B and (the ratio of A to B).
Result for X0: 8923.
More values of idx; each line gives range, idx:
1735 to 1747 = 55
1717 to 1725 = 99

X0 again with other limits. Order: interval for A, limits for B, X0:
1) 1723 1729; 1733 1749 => 8953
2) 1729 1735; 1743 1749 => 4399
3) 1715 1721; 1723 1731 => 5094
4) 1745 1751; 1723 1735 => 7322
